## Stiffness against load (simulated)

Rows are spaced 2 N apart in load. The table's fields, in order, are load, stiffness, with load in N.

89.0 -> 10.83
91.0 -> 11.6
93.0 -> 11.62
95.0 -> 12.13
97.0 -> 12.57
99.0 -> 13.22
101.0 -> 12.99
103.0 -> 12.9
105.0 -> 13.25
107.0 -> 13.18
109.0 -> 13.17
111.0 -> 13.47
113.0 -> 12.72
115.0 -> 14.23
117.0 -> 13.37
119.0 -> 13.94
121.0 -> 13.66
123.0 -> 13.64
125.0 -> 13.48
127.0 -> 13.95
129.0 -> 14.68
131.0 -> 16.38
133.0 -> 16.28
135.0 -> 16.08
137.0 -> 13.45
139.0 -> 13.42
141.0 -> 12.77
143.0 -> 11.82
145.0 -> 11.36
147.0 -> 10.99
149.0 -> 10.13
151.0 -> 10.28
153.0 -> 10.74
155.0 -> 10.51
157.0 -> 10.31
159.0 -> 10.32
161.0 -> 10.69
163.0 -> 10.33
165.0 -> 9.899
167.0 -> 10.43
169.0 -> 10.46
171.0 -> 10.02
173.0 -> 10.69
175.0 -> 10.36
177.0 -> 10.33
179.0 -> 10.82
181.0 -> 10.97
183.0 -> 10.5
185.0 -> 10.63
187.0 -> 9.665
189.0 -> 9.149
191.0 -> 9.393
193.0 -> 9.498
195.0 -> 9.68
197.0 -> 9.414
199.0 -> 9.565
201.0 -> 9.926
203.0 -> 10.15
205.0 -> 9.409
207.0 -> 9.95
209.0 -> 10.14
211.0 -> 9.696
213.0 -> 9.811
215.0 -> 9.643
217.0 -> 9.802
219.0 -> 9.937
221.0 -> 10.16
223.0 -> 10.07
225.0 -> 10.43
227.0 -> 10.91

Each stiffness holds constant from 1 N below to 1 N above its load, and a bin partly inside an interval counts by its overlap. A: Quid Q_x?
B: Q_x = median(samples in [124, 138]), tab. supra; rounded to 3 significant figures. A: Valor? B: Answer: 14.7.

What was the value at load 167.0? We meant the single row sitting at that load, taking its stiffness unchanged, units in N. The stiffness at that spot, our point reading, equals 10.43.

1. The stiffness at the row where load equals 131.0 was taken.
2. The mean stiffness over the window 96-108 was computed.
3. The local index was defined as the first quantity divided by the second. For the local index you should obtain 1.26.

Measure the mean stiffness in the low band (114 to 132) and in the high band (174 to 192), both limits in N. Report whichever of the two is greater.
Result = 14.1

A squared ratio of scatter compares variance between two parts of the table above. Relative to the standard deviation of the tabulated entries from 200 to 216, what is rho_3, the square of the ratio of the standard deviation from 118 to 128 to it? 1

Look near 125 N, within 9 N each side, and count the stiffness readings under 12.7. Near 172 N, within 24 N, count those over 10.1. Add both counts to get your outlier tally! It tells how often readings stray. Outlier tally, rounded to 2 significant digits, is 17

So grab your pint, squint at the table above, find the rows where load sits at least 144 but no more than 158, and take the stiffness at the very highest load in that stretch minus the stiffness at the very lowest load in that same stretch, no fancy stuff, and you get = -1.05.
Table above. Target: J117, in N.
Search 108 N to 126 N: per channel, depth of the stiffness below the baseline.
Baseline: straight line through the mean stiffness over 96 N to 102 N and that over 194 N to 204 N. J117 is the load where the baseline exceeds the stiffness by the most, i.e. 113.0 N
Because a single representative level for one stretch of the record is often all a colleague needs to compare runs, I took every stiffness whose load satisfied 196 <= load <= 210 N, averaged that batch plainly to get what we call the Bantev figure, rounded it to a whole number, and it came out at 10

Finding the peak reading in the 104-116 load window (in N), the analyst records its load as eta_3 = 115.0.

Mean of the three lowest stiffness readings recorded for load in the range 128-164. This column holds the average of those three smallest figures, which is 10.2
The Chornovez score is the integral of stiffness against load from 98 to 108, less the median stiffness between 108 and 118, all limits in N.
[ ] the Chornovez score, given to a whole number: 118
